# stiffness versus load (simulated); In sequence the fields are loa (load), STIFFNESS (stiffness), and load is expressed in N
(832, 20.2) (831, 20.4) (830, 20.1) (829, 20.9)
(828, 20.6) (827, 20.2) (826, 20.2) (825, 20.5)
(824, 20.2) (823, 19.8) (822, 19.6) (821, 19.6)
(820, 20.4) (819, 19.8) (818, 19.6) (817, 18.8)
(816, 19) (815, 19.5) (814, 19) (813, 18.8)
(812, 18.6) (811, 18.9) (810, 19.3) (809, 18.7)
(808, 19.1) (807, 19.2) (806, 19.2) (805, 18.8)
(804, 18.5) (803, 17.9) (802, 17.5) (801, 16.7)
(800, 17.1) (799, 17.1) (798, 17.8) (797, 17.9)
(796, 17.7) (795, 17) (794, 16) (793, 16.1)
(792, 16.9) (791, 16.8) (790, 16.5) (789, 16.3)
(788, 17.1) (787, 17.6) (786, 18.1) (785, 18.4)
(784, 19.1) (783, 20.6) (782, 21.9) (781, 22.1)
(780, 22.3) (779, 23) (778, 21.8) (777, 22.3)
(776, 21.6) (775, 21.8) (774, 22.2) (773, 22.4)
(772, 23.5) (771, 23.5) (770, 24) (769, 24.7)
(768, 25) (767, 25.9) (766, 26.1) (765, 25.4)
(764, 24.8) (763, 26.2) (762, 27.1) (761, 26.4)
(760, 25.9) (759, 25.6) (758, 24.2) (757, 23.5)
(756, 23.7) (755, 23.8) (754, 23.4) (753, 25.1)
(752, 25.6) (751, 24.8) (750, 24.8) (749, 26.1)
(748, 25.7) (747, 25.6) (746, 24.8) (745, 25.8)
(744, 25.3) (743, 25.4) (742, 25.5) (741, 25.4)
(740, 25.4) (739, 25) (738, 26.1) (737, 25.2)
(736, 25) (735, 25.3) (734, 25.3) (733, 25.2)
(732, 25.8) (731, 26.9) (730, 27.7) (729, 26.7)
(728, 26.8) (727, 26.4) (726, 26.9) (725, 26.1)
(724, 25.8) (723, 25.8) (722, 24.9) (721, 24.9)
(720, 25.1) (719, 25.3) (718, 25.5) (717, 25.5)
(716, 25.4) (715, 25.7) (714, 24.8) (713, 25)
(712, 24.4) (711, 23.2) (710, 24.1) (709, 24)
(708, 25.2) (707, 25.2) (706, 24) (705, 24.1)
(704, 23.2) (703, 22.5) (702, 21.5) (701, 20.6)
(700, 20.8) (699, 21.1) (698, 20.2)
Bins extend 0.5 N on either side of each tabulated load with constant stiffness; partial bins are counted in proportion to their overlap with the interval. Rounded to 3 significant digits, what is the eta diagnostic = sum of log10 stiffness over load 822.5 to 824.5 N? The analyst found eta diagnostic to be 2.60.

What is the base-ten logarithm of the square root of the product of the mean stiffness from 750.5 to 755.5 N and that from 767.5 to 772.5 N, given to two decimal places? 1.39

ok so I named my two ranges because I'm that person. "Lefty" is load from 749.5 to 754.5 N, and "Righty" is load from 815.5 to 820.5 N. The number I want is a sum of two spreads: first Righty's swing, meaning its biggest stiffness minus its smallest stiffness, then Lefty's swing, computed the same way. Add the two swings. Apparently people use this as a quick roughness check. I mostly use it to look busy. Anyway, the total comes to 3.8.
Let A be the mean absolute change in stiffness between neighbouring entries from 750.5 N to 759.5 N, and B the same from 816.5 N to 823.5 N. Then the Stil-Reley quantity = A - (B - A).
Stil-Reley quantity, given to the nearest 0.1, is 1.0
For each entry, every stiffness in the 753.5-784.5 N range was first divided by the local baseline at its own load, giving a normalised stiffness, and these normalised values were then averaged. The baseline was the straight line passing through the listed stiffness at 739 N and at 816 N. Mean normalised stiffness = 1.04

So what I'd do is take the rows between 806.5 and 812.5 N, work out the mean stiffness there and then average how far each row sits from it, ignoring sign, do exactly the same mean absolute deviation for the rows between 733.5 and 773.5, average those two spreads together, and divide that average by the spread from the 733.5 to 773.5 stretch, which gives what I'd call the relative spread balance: 0.65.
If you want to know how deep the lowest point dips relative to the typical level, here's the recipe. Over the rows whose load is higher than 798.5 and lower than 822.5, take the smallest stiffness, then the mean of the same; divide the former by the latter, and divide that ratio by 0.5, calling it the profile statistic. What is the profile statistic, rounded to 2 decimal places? 1.78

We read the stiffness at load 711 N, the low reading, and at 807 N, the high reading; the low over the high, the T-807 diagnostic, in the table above 1.2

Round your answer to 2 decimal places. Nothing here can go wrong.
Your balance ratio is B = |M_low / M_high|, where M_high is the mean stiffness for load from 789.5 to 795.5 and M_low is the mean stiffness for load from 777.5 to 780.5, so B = 1.35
